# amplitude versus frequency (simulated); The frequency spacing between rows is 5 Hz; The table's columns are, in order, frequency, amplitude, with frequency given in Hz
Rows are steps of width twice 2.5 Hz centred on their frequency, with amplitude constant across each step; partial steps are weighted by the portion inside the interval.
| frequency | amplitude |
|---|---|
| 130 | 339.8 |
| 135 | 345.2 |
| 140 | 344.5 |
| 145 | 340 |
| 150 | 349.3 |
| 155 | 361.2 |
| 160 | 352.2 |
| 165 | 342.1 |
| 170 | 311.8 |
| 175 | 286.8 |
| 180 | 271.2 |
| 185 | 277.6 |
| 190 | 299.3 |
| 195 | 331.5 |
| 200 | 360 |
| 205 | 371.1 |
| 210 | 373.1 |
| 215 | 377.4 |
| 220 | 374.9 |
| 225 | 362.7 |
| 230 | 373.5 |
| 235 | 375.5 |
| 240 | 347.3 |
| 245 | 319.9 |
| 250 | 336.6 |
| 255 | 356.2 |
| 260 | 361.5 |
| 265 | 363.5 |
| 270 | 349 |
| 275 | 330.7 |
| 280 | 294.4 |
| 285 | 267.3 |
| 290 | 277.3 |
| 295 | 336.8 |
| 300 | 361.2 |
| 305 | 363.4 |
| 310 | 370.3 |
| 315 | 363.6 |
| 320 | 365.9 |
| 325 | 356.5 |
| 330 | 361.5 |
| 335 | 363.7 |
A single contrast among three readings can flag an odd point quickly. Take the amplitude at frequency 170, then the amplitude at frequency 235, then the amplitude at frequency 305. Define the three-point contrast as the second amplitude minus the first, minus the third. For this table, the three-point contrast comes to -300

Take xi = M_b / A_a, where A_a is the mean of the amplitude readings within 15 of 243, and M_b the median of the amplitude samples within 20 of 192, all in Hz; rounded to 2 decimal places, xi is 0.90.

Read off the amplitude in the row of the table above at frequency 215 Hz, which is 377.4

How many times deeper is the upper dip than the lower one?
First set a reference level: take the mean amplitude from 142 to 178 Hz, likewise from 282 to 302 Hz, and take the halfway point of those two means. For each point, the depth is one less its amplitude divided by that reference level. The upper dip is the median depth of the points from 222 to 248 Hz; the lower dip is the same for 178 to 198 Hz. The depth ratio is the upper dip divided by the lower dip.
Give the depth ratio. -1.2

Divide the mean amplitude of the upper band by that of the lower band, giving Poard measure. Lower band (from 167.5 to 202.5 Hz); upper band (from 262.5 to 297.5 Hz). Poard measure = 1.04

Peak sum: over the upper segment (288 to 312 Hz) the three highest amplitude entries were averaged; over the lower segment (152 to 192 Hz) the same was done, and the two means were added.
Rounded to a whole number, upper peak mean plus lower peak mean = 717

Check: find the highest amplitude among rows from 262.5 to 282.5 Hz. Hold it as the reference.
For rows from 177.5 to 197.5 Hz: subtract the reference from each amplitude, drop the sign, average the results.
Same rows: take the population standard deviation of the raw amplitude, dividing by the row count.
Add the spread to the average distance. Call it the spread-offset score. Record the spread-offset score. 92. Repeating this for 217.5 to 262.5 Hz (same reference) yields 32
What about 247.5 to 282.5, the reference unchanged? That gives 44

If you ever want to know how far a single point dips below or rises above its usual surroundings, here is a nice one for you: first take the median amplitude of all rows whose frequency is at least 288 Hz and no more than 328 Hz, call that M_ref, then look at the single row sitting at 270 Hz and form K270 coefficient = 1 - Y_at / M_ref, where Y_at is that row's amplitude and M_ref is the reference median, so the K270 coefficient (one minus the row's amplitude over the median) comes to 0.037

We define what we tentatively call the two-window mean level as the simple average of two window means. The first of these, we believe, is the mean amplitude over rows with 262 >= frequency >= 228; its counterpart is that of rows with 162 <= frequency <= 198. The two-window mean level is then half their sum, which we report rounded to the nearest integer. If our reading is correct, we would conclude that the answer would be 328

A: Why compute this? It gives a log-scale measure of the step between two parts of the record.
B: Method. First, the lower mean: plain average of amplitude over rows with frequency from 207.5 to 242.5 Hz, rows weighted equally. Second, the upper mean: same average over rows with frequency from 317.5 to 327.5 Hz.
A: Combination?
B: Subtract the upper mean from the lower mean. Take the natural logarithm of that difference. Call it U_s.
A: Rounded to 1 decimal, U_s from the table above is 2.1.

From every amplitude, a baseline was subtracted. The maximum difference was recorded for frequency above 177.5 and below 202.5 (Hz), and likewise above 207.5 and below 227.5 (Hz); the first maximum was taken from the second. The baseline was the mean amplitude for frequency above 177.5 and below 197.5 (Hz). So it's 17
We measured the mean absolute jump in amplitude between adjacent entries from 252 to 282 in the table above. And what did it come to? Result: 15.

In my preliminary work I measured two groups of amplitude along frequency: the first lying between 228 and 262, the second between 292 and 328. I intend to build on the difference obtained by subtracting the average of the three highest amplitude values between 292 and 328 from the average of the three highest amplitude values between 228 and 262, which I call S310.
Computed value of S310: 4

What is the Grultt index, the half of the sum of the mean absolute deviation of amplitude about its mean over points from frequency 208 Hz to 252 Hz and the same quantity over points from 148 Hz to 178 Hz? 20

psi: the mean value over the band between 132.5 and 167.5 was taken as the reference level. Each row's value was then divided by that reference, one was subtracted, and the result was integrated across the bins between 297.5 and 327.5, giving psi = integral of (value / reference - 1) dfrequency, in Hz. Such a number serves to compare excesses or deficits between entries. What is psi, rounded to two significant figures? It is 1.4 Hz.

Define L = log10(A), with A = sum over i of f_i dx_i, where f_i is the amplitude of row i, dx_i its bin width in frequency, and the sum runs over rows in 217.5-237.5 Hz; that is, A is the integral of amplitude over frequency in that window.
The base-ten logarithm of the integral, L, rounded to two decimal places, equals 3.87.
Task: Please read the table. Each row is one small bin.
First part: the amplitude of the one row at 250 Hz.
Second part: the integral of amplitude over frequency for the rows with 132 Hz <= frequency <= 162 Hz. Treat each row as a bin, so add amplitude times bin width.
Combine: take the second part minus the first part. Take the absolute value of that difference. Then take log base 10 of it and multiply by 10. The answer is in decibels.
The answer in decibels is 40.05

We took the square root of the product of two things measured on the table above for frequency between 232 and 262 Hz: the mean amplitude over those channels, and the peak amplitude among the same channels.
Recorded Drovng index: 362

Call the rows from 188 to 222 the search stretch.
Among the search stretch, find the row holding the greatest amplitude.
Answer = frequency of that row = 215 Hz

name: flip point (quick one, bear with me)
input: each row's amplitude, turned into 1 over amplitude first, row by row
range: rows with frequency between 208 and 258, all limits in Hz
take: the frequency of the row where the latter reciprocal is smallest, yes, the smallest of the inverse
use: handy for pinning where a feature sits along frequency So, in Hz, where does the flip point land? 215 Hz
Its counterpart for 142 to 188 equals 155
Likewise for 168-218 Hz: 215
